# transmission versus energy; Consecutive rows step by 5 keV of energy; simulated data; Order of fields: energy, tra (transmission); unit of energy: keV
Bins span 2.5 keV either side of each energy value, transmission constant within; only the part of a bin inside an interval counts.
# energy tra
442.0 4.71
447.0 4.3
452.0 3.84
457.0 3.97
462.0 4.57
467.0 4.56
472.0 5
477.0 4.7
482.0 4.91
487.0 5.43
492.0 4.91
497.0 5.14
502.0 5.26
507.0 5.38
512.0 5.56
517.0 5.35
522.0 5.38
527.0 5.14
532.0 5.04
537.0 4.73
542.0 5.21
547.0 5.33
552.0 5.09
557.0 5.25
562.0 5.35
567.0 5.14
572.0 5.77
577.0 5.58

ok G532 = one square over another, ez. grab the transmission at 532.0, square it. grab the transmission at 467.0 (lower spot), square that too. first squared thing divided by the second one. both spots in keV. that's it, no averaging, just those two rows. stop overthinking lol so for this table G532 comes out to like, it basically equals 1.22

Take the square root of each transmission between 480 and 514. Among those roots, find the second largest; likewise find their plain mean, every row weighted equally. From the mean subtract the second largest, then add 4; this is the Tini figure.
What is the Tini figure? 3.96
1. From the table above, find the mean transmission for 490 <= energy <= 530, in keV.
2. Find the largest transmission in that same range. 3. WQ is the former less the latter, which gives -0.29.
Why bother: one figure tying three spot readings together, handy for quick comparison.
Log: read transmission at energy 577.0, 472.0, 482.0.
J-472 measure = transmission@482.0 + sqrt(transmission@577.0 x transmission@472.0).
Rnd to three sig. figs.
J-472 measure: 10.2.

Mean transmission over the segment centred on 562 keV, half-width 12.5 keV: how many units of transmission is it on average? 5.32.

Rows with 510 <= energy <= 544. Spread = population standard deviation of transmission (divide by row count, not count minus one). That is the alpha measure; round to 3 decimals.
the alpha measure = 0.249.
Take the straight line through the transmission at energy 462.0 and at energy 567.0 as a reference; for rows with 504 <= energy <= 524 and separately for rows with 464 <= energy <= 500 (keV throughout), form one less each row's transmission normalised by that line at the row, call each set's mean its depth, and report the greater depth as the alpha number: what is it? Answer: -0.058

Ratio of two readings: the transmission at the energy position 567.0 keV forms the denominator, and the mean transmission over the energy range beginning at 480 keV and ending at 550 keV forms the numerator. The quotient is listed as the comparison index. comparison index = 1.01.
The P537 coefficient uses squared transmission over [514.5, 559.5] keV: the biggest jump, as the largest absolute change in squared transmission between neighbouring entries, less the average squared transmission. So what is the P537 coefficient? -22.0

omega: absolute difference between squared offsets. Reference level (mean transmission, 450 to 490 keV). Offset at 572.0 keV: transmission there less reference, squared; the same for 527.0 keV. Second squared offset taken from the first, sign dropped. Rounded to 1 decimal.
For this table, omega 1.0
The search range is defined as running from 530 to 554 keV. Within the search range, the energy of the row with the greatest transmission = 547.0 keV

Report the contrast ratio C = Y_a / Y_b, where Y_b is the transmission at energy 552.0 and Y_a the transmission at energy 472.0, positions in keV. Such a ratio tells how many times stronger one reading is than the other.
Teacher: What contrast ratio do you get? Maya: 0.98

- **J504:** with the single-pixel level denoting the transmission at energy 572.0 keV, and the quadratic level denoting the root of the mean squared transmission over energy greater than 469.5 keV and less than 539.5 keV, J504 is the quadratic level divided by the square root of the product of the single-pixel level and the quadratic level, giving 0.94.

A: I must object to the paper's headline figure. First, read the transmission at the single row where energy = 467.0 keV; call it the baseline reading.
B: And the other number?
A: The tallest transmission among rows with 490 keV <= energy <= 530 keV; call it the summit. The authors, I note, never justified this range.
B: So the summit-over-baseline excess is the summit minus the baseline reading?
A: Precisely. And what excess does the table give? 1.0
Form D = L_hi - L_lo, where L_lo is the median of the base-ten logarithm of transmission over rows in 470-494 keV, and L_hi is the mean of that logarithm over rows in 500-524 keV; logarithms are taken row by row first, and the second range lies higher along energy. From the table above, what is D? 0.040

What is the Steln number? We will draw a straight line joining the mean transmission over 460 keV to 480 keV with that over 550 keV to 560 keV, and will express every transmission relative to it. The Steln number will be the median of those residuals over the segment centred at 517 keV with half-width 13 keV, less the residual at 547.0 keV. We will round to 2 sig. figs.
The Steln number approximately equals 0.19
